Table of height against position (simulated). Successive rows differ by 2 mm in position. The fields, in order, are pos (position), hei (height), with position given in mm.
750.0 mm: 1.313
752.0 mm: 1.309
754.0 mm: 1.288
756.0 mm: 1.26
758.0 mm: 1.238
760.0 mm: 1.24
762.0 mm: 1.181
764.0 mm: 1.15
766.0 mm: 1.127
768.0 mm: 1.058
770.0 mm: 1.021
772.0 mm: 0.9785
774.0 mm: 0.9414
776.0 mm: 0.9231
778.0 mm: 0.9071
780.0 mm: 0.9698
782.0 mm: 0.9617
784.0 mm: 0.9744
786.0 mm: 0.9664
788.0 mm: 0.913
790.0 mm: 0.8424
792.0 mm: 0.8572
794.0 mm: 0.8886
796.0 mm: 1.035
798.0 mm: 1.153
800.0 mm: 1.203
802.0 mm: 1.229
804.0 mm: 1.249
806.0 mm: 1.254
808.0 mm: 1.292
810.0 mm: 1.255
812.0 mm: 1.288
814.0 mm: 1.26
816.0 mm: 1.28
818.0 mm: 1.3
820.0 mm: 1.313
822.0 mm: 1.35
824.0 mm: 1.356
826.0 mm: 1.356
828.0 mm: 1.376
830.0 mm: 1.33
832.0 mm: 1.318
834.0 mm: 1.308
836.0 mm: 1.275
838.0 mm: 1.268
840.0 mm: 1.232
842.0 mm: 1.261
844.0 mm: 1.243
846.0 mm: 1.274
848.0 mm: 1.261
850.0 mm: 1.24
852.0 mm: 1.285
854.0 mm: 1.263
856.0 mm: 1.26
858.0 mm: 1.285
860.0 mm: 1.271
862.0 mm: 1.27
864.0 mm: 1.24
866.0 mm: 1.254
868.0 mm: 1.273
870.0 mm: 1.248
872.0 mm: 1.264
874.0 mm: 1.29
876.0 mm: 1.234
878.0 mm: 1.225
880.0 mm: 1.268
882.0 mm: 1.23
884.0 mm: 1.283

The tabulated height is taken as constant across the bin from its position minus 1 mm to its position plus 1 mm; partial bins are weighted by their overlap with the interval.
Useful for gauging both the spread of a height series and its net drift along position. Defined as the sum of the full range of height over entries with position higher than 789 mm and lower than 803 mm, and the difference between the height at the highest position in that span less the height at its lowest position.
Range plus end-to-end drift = 0.77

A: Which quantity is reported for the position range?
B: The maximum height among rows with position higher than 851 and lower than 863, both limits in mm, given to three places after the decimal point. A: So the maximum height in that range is 1.285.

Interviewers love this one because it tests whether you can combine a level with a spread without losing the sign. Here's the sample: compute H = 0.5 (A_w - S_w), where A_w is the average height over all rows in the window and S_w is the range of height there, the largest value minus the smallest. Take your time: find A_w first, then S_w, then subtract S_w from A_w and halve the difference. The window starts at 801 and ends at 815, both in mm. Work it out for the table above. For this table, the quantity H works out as 0.599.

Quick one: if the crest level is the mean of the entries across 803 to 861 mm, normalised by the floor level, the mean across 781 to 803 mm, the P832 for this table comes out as 1.28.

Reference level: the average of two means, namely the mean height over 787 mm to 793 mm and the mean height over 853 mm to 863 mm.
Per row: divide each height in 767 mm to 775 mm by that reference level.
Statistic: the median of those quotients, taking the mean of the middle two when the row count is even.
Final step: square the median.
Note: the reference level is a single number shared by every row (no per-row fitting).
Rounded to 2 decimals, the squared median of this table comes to 0.87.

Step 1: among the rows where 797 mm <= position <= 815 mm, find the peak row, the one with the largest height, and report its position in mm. 808.0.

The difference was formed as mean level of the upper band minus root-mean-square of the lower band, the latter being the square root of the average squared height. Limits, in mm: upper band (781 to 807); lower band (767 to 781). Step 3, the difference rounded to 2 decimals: 0.07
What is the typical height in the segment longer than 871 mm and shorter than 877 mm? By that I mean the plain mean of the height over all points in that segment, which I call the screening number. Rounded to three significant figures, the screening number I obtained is 1.26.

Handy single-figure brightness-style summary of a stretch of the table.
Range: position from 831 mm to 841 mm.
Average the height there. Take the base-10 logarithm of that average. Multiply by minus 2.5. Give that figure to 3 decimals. -0.268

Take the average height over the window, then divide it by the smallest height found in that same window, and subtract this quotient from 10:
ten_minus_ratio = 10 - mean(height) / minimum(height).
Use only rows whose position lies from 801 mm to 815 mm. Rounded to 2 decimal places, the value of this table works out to 8.97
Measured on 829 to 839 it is 8.97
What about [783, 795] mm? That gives 8.92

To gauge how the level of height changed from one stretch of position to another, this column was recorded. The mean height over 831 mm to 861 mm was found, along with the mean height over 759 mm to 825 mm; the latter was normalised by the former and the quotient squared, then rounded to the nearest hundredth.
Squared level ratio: 0.77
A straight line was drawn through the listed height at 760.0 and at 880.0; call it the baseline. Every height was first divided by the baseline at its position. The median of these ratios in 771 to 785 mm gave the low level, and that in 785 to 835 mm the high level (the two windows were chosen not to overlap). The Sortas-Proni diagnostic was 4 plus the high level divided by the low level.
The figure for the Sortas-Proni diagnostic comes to 5.302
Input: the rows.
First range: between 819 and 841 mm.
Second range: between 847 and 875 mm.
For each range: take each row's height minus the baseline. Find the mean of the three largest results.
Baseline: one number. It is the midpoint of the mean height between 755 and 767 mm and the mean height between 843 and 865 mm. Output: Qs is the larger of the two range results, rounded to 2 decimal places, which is 0.13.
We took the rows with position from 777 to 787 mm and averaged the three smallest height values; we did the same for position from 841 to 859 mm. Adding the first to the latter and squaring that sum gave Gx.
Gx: 4.8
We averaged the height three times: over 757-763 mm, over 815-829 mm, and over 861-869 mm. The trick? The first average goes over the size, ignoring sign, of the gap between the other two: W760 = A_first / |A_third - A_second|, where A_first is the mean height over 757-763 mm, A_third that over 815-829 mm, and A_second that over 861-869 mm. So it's 17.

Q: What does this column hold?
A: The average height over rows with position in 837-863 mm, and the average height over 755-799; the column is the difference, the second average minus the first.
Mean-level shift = -0.24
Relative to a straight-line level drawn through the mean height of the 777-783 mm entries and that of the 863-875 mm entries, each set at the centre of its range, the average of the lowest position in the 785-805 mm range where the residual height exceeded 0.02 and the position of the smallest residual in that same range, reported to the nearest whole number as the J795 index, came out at 793 mm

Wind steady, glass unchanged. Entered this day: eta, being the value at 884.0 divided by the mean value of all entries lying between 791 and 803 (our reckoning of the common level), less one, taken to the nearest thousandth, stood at 0.209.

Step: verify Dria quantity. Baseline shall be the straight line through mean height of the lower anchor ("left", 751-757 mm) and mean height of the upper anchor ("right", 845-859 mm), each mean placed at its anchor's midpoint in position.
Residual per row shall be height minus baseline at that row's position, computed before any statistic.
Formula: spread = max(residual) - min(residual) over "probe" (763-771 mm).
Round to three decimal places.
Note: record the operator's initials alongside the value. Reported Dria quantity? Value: 0.128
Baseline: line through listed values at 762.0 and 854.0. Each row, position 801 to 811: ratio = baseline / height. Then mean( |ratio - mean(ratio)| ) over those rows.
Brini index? 0.010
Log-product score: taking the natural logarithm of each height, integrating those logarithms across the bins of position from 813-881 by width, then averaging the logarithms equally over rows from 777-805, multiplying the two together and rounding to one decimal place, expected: 0.0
